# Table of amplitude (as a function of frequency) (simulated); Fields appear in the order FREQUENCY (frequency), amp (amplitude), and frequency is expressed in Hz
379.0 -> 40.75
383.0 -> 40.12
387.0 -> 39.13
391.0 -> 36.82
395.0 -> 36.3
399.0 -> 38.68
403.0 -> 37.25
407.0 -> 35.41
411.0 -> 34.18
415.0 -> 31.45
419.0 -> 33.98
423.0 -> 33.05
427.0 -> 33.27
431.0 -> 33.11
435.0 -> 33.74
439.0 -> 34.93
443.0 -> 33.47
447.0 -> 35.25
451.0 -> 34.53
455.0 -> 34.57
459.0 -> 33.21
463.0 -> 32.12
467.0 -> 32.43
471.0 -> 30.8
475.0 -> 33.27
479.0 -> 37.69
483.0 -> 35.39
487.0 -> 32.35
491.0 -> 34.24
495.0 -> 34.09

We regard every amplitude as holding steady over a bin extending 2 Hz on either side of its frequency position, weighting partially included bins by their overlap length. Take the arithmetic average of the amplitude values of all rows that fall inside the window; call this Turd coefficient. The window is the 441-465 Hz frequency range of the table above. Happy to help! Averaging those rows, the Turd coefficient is 33.9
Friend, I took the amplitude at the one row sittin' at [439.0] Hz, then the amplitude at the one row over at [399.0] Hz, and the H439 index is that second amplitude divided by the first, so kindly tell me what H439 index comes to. 1.11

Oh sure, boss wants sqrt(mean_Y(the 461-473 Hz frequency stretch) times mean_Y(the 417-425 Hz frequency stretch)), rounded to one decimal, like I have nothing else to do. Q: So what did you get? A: 32.6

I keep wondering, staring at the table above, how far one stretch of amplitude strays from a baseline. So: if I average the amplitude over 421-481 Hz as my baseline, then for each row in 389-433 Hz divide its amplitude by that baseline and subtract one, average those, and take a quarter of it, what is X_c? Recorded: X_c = 0.0087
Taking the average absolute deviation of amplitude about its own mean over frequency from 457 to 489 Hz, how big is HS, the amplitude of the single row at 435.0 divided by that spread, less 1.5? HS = 20.0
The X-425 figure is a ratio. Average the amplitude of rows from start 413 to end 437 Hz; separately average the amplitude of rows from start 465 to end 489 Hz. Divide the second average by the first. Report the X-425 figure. 1.02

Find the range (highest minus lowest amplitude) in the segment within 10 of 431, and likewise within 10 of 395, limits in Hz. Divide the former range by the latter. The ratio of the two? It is 0.7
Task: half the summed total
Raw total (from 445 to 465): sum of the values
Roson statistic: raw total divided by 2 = 84.8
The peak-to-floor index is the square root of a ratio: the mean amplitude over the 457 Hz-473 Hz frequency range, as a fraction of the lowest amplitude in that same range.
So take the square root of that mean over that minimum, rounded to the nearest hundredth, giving 1.02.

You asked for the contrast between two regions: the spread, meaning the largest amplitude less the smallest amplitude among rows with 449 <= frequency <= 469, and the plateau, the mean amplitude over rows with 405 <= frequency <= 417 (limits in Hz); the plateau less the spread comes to 31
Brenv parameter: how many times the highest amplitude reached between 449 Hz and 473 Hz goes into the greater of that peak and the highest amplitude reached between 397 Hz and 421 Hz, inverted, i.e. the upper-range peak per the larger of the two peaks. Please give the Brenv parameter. 0.89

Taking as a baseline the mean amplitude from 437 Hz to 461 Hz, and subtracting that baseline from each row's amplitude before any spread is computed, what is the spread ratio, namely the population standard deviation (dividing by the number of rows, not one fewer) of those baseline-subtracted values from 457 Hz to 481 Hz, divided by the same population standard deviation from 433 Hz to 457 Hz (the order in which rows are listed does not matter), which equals 3.4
